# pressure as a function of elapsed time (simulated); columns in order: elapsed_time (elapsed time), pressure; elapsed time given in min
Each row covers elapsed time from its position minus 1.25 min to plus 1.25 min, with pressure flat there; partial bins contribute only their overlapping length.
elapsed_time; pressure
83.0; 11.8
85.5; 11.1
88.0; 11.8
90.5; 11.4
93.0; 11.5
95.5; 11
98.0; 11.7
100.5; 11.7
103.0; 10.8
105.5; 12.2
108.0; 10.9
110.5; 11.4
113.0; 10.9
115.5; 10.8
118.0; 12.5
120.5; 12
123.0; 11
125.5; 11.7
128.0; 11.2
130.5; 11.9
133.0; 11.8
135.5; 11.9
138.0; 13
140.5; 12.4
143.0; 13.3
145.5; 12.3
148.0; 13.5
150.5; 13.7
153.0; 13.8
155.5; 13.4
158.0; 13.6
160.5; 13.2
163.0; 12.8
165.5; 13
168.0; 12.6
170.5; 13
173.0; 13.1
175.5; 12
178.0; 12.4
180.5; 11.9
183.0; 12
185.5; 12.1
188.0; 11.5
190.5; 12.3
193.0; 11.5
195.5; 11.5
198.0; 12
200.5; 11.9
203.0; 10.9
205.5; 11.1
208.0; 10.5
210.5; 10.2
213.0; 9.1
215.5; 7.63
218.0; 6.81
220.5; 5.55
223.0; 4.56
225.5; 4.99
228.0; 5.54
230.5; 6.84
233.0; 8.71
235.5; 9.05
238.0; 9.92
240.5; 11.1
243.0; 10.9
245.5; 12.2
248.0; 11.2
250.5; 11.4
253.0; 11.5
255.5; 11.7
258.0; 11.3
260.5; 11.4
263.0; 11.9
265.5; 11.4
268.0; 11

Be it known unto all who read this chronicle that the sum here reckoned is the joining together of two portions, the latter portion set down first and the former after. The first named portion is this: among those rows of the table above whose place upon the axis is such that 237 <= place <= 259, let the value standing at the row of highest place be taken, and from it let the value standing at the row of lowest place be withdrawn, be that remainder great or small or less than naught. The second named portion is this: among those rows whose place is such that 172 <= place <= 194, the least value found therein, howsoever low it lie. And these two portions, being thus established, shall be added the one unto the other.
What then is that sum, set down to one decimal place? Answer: 12.9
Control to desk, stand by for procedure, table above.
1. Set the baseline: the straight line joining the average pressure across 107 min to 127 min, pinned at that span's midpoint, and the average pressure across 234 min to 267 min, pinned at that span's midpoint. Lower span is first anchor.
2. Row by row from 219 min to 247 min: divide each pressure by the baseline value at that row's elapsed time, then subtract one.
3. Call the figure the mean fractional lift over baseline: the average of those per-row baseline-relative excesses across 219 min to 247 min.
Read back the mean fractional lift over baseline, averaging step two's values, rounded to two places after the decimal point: -0.27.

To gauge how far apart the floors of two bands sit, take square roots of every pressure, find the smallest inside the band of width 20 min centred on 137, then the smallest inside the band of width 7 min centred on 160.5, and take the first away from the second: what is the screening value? 0.23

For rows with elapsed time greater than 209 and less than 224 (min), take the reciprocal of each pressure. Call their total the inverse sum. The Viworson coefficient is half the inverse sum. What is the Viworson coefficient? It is 0.44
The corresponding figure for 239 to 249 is 0.18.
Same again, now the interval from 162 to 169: 0.12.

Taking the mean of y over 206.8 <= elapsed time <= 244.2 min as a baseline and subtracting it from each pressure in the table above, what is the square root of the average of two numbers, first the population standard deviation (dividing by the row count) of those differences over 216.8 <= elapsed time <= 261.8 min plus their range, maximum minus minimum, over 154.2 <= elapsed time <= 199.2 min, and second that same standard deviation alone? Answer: 1.91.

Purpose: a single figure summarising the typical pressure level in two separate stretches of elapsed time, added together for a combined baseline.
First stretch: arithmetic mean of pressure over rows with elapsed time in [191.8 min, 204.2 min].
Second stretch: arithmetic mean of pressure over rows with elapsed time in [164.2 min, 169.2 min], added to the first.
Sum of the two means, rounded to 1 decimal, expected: 24.4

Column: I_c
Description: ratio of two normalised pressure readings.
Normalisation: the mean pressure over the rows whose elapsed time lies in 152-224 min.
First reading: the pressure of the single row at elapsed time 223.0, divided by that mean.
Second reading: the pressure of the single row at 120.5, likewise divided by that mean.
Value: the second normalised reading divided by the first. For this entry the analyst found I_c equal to 2.63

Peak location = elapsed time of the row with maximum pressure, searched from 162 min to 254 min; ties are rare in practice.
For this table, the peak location 173.0 min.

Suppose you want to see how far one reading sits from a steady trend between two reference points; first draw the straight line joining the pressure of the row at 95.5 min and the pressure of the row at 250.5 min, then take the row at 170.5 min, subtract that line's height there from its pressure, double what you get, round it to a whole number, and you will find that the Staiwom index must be 4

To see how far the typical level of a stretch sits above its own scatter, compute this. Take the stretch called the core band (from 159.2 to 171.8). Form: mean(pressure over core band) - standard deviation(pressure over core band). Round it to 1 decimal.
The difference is 12.7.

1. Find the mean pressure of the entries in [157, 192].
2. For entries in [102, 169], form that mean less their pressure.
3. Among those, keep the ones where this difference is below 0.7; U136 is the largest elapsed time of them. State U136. 168.0 min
